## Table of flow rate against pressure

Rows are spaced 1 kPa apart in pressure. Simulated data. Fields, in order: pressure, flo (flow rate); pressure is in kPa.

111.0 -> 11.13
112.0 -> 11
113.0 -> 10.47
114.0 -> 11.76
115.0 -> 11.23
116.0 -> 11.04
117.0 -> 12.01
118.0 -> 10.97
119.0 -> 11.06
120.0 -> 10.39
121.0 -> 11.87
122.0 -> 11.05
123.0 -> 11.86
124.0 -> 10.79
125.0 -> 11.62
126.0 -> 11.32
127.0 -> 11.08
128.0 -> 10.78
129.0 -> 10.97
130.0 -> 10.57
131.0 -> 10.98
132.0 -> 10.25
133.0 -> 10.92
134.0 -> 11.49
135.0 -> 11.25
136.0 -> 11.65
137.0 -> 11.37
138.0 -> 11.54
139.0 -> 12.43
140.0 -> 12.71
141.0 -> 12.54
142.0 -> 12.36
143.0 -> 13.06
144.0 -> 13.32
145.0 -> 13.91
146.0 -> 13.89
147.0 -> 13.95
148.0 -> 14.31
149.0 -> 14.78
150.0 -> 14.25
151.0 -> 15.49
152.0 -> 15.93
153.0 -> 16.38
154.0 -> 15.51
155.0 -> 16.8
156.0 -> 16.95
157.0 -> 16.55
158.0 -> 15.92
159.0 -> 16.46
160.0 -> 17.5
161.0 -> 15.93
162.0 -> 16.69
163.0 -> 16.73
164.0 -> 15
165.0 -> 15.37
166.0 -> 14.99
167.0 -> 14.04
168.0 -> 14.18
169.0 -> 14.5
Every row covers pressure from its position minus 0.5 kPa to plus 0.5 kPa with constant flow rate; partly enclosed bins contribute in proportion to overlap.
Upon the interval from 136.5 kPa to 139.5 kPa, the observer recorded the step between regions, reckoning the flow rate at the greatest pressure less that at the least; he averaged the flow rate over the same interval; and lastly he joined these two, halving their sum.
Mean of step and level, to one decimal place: 6.4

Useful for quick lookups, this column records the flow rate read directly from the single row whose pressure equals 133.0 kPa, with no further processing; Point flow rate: 10.92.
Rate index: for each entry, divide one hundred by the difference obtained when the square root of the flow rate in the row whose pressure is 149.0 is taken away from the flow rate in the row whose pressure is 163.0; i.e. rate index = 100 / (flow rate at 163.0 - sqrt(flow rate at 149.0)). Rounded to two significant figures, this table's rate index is 7.8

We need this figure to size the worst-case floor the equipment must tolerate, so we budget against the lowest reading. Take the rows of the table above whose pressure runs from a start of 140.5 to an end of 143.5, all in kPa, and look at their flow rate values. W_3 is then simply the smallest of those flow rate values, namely 12.36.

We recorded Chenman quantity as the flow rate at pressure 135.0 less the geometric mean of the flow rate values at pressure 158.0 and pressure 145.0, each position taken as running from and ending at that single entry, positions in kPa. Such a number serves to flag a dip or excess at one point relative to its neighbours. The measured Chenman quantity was -3.6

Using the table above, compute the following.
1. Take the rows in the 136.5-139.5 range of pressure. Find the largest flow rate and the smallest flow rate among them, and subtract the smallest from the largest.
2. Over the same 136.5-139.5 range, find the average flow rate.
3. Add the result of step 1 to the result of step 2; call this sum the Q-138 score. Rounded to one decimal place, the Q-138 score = 12.8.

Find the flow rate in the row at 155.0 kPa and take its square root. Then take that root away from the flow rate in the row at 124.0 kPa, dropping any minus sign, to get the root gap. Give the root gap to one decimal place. 6.7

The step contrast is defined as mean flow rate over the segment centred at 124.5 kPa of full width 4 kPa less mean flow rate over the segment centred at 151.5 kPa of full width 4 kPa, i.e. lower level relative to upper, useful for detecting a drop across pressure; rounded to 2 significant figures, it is -4.1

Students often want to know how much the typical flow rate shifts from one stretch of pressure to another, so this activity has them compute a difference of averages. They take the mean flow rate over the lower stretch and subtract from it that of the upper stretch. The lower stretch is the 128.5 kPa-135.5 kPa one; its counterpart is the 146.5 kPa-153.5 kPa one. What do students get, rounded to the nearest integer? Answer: -4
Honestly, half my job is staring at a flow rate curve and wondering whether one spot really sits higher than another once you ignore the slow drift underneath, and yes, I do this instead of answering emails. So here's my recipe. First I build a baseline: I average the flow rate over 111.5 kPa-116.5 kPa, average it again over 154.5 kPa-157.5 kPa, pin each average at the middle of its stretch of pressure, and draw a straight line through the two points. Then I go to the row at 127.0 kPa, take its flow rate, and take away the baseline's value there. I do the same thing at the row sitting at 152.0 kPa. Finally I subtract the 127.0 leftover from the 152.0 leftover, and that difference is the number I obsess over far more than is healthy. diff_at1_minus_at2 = 1.48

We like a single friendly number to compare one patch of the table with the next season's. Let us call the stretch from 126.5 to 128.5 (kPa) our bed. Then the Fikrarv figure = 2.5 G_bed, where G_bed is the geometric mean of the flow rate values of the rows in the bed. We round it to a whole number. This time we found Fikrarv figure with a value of 27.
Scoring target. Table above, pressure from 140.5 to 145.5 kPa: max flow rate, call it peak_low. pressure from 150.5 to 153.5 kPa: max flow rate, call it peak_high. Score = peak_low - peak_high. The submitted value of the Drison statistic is -2.5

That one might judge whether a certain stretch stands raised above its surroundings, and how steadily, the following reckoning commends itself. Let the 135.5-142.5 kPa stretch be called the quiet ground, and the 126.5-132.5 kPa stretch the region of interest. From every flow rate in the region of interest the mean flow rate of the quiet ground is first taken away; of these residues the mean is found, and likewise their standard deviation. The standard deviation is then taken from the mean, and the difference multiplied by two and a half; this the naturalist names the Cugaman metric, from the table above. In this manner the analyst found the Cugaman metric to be -4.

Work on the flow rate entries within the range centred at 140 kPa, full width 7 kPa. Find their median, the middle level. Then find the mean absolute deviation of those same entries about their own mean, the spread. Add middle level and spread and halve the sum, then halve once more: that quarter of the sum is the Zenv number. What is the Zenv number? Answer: 3.2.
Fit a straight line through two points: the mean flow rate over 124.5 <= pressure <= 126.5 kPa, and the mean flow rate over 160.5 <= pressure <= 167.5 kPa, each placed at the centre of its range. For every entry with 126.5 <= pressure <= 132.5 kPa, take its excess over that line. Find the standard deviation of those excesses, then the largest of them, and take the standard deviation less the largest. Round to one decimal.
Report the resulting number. 1.0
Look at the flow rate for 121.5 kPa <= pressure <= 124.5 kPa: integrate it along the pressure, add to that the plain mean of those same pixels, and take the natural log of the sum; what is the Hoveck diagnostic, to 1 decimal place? 3.8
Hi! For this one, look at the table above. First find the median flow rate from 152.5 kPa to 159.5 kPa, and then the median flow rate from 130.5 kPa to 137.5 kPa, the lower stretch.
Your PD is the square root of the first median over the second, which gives 1.21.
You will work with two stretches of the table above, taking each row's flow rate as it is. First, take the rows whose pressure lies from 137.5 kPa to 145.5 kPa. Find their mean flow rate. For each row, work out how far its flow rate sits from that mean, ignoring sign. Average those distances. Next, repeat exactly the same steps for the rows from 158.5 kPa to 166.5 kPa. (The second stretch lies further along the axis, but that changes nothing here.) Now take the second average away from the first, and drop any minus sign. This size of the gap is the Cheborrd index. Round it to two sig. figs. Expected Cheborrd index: 0.24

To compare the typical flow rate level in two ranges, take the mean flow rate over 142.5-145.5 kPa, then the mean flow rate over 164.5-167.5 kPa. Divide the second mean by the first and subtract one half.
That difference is 0.60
